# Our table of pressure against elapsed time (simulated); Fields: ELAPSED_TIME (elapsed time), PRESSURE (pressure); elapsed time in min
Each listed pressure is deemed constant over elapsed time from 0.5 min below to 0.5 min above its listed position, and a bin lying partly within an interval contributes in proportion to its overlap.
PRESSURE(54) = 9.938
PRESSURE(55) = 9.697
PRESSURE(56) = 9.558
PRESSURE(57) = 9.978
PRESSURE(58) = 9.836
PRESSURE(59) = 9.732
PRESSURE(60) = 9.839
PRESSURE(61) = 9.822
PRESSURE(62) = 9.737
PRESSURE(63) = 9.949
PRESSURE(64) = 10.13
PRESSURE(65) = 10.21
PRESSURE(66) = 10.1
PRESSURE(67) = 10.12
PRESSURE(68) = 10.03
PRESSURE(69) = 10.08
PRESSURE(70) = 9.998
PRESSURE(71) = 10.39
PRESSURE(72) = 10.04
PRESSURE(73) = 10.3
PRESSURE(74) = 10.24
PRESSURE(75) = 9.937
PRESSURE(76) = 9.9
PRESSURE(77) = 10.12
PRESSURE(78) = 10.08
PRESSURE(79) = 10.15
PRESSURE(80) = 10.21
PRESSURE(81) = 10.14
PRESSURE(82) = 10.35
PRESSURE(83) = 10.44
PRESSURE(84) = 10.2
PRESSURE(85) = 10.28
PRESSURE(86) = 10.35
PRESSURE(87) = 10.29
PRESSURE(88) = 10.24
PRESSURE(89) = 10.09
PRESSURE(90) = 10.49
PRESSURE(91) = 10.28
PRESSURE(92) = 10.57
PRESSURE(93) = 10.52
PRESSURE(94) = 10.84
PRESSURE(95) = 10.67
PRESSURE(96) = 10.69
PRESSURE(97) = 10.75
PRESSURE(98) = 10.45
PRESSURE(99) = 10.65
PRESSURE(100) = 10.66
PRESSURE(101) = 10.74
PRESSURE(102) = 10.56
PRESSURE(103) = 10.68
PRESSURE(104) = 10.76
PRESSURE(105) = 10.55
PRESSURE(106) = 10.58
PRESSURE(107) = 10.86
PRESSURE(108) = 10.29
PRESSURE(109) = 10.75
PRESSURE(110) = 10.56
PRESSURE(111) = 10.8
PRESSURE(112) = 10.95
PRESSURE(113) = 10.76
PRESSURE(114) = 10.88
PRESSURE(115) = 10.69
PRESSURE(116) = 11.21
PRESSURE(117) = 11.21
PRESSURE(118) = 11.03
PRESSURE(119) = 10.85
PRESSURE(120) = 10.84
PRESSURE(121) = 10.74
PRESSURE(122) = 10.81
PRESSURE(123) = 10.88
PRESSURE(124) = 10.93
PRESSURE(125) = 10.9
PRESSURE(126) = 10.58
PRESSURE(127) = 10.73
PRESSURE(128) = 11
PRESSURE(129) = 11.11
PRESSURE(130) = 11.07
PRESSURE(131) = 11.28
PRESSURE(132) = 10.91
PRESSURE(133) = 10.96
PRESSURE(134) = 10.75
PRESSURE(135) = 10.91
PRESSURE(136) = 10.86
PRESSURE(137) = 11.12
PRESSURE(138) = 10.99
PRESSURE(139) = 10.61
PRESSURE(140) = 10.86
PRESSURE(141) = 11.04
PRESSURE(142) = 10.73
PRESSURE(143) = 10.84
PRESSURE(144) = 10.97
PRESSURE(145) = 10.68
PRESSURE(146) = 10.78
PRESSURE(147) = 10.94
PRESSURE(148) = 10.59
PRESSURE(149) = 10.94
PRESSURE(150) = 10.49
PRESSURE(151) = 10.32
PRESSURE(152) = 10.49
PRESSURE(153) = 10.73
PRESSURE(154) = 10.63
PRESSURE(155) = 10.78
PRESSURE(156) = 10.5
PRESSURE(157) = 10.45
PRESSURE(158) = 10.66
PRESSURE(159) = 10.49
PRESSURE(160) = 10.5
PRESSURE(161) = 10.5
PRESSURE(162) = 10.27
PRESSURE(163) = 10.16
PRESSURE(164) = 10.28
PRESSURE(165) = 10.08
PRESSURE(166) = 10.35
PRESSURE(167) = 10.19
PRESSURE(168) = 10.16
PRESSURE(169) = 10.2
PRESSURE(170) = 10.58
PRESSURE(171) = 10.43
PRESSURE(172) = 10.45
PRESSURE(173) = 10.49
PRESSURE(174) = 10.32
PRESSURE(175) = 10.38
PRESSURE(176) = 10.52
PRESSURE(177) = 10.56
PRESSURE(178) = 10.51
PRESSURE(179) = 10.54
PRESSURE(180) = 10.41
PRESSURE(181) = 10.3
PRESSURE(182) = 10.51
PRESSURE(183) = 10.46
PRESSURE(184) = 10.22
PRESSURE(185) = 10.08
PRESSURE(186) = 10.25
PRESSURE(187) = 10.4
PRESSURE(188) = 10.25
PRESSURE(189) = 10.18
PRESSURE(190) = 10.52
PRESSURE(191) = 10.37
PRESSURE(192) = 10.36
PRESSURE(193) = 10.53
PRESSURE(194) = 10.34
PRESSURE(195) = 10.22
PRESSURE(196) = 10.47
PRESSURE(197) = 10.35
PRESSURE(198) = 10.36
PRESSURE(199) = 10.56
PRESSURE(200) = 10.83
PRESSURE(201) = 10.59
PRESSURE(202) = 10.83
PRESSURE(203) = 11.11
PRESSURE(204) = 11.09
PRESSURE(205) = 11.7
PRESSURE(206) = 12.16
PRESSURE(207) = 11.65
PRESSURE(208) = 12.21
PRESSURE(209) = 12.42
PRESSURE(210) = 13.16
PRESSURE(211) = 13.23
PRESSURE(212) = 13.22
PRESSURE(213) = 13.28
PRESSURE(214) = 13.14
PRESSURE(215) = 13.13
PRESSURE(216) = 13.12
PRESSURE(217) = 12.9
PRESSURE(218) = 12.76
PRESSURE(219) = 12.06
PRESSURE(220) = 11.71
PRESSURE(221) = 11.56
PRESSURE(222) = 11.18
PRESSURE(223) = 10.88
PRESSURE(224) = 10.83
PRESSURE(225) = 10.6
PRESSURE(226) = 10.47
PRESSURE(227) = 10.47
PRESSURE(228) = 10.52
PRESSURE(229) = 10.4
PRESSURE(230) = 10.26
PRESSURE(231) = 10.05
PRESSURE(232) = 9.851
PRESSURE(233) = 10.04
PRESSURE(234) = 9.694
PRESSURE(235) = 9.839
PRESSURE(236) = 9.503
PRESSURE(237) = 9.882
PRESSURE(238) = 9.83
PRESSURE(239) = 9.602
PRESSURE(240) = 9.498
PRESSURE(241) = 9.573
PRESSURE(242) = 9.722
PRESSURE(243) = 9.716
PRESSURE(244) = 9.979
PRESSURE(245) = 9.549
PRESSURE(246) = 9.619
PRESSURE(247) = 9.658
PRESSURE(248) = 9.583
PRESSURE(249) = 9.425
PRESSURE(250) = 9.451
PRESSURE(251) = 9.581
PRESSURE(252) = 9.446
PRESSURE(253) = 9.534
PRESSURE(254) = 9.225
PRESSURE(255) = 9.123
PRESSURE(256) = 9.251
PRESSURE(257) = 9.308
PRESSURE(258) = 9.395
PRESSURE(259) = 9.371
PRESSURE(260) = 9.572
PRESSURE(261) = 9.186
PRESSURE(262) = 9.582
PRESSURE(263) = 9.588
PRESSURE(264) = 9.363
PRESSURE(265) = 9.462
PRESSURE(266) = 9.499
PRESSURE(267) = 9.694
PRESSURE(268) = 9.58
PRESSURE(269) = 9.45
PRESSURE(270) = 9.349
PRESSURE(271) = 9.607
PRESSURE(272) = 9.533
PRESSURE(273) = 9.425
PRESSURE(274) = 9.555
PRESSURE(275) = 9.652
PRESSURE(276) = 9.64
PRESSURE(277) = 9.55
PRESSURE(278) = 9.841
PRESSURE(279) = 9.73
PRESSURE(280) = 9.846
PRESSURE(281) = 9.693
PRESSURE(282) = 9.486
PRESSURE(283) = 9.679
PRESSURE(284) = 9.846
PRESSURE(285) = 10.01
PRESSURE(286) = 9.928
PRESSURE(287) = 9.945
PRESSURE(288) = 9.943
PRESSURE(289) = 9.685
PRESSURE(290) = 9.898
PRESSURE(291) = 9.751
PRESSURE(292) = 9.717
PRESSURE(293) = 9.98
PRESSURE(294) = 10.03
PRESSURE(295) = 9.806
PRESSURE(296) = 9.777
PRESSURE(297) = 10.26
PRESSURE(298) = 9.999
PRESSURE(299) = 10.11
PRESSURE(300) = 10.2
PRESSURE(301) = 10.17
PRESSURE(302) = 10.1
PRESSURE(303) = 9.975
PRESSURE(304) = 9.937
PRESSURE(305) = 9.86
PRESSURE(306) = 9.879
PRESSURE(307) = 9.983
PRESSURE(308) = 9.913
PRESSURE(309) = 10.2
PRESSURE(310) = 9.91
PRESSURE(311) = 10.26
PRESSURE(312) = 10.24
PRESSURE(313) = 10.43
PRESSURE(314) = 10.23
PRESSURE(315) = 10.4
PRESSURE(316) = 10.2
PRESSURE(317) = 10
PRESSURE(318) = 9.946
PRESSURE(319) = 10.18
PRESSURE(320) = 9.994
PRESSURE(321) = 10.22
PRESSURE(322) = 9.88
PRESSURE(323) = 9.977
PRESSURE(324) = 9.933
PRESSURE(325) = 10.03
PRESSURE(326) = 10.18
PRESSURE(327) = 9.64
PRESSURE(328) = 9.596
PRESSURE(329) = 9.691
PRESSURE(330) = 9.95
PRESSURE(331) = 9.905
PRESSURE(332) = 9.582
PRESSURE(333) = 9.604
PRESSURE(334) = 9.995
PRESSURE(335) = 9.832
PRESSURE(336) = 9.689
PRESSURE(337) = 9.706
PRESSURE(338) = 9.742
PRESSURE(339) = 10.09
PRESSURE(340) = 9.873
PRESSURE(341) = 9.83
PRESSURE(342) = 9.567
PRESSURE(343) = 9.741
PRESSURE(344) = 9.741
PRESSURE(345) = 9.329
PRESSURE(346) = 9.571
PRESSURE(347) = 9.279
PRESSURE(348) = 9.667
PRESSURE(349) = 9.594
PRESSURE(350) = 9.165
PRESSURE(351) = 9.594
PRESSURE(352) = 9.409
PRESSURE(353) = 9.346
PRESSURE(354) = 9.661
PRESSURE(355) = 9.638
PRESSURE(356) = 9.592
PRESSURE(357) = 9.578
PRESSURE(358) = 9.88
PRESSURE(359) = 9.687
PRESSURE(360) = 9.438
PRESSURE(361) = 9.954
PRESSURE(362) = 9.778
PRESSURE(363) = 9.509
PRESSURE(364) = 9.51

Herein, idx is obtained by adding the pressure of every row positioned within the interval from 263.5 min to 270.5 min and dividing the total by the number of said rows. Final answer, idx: 9.5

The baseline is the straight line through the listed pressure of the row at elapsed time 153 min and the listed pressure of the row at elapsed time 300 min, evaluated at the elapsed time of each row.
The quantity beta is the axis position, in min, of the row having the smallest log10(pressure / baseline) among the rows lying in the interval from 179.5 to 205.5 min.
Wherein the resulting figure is 185 min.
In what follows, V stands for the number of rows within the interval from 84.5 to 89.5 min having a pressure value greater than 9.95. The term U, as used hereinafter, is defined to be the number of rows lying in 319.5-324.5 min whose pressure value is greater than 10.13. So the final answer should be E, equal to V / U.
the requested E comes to 5.0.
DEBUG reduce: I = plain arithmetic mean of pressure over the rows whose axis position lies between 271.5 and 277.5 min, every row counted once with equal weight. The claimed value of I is 9.6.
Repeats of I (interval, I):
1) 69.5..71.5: 10.2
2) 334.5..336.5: 9.8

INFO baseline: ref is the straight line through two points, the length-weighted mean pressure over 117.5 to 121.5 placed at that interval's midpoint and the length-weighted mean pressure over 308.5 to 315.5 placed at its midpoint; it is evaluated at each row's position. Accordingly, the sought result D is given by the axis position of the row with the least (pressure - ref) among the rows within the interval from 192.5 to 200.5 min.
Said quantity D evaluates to 195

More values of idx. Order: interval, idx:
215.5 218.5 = 12.9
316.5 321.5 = 10.1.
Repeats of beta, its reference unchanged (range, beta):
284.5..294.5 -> 289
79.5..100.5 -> 89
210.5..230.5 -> 230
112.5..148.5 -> 126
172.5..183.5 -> 174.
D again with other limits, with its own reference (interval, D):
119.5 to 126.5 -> 126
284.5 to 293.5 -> 289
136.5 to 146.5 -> 139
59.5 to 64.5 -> 62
